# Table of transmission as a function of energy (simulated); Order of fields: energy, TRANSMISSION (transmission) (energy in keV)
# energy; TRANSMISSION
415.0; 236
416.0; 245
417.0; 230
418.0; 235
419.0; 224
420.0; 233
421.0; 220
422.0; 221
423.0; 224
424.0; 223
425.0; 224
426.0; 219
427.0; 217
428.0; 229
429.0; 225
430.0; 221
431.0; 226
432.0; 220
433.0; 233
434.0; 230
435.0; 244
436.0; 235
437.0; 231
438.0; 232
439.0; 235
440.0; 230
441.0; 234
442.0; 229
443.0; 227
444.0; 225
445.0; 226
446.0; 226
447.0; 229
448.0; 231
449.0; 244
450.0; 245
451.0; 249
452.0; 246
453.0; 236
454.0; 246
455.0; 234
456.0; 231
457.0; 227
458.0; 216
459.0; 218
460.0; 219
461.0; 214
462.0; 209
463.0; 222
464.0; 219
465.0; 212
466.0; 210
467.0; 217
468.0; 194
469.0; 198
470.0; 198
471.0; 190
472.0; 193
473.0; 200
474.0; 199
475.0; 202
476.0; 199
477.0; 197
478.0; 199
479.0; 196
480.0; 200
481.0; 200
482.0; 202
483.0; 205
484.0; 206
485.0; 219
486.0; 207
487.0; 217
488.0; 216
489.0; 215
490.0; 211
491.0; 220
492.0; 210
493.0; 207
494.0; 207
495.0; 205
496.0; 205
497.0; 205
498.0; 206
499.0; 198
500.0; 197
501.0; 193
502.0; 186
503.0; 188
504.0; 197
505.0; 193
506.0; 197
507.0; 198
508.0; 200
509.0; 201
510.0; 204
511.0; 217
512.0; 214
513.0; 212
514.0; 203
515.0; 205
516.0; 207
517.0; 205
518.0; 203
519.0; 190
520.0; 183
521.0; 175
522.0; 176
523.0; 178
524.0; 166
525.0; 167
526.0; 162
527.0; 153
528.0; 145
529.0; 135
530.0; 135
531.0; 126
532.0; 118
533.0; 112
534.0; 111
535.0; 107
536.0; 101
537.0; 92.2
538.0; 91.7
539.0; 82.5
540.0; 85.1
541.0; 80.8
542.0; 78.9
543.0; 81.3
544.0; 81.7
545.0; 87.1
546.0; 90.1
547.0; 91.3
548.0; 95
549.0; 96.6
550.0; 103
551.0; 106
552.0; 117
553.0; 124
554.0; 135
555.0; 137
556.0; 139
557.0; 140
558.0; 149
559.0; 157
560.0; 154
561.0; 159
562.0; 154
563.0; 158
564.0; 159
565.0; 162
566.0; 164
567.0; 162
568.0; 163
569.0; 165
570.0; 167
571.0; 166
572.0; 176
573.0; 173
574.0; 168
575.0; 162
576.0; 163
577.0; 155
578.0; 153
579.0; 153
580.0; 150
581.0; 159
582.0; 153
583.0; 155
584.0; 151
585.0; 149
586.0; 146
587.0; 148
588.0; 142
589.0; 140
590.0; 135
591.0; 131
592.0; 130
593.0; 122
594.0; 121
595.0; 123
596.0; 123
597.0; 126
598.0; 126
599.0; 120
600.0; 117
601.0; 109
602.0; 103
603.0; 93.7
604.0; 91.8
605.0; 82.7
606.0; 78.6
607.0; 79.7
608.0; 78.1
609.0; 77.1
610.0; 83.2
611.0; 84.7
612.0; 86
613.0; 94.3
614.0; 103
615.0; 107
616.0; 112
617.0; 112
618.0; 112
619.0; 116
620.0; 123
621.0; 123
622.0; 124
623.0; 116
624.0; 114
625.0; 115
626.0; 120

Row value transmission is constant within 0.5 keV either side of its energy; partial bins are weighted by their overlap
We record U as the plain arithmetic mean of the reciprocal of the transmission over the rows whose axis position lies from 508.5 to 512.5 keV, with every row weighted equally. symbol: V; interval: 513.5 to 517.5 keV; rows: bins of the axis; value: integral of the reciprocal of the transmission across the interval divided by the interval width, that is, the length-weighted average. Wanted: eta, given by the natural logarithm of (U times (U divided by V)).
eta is -5.4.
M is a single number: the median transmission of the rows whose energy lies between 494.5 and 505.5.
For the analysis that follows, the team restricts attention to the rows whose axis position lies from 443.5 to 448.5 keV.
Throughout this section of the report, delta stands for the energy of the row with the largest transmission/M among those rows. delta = 448.0 keV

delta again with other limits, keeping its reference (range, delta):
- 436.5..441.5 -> 439.0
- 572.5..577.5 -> 573.0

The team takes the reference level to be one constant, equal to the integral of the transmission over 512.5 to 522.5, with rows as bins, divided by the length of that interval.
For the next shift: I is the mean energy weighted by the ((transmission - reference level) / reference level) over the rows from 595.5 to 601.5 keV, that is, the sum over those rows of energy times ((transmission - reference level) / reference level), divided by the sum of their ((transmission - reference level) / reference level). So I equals 598.6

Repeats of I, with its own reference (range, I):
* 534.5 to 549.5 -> 542.1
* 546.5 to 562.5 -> 552.9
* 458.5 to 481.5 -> 464.6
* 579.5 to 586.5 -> 583.1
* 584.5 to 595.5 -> 590.5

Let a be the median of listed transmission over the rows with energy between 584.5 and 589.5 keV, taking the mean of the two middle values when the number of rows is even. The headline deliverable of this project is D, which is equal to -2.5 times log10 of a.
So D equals -5.41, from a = 146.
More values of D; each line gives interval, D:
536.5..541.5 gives -4.82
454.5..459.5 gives -5.89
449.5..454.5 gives -5.98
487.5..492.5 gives -5.83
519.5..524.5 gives -5.61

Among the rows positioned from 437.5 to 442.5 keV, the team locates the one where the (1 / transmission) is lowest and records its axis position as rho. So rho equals 439.0 keV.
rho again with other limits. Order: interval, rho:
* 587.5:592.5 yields 588.0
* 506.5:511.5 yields 511.0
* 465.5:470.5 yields 467.0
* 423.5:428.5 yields 428.0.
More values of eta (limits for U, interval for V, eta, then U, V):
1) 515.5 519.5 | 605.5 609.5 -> -6.2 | 0.0050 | 0.0128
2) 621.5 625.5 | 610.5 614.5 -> -5.0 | 0.0085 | 0.0109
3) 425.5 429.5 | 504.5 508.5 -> -5.5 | 0.0045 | 0.0051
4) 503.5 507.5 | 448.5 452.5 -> -5.1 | 0.0051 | 0.0041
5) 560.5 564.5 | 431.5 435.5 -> -4.7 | 0.0064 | 0.0043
